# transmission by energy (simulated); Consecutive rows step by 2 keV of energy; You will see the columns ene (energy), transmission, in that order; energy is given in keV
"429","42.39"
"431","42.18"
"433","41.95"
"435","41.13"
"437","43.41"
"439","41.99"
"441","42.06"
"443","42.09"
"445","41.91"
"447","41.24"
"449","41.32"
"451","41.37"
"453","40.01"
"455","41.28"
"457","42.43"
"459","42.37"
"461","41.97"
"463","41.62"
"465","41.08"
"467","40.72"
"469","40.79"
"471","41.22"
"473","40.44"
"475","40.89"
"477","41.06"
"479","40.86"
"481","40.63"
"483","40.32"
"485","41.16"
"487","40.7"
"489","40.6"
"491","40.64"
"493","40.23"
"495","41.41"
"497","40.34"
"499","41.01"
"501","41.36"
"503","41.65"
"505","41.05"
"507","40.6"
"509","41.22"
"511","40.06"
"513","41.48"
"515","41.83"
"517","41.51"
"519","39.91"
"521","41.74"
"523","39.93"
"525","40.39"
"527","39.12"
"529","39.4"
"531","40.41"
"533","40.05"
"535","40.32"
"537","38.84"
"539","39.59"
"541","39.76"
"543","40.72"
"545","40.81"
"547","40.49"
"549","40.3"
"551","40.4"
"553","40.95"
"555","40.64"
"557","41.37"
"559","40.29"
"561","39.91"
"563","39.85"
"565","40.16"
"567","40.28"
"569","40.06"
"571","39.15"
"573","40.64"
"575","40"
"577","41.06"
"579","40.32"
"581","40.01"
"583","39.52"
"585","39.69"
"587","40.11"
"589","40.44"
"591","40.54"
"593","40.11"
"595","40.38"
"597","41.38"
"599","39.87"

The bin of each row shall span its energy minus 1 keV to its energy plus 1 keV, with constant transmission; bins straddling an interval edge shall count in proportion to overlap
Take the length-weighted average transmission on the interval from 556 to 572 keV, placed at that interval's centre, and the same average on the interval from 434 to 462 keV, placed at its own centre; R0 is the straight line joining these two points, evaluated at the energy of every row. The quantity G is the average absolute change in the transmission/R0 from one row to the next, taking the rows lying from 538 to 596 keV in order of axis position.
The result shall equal 0.012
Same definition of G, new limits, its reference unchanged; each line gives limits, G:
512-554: 0.018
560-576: 0.013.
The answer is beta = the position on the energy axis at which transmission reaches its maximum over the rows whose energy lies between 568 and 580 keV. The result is 577 keV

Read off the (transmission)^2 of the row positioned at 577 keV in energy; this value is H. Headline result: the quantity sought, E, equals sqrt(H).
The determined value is 41.1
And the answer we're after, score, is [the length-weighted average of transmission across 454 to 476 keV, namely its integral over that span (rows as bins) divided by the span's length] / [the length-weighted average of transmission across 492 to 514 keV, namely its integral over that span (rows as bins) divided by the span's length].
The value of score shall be 1.01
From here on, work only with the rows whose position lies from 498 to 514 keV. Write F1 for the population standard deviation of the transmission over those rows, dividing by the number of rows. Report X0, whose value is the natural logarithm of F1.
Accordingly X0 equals -0.73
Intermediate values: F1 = 0.48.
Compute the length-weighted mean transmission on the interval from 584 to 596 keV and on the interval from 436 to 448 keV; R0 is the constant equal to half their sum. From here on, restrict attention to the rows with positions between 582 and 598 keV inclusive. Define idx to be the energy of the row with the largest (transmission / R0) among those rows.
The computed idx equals 597 keV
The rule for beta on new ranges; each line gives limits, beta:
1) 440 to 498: 457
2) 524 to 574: 557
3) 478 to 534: 515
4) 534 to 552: 545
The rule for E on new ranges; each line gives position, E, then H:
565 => 40.2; 1613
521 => 41.7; 1742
